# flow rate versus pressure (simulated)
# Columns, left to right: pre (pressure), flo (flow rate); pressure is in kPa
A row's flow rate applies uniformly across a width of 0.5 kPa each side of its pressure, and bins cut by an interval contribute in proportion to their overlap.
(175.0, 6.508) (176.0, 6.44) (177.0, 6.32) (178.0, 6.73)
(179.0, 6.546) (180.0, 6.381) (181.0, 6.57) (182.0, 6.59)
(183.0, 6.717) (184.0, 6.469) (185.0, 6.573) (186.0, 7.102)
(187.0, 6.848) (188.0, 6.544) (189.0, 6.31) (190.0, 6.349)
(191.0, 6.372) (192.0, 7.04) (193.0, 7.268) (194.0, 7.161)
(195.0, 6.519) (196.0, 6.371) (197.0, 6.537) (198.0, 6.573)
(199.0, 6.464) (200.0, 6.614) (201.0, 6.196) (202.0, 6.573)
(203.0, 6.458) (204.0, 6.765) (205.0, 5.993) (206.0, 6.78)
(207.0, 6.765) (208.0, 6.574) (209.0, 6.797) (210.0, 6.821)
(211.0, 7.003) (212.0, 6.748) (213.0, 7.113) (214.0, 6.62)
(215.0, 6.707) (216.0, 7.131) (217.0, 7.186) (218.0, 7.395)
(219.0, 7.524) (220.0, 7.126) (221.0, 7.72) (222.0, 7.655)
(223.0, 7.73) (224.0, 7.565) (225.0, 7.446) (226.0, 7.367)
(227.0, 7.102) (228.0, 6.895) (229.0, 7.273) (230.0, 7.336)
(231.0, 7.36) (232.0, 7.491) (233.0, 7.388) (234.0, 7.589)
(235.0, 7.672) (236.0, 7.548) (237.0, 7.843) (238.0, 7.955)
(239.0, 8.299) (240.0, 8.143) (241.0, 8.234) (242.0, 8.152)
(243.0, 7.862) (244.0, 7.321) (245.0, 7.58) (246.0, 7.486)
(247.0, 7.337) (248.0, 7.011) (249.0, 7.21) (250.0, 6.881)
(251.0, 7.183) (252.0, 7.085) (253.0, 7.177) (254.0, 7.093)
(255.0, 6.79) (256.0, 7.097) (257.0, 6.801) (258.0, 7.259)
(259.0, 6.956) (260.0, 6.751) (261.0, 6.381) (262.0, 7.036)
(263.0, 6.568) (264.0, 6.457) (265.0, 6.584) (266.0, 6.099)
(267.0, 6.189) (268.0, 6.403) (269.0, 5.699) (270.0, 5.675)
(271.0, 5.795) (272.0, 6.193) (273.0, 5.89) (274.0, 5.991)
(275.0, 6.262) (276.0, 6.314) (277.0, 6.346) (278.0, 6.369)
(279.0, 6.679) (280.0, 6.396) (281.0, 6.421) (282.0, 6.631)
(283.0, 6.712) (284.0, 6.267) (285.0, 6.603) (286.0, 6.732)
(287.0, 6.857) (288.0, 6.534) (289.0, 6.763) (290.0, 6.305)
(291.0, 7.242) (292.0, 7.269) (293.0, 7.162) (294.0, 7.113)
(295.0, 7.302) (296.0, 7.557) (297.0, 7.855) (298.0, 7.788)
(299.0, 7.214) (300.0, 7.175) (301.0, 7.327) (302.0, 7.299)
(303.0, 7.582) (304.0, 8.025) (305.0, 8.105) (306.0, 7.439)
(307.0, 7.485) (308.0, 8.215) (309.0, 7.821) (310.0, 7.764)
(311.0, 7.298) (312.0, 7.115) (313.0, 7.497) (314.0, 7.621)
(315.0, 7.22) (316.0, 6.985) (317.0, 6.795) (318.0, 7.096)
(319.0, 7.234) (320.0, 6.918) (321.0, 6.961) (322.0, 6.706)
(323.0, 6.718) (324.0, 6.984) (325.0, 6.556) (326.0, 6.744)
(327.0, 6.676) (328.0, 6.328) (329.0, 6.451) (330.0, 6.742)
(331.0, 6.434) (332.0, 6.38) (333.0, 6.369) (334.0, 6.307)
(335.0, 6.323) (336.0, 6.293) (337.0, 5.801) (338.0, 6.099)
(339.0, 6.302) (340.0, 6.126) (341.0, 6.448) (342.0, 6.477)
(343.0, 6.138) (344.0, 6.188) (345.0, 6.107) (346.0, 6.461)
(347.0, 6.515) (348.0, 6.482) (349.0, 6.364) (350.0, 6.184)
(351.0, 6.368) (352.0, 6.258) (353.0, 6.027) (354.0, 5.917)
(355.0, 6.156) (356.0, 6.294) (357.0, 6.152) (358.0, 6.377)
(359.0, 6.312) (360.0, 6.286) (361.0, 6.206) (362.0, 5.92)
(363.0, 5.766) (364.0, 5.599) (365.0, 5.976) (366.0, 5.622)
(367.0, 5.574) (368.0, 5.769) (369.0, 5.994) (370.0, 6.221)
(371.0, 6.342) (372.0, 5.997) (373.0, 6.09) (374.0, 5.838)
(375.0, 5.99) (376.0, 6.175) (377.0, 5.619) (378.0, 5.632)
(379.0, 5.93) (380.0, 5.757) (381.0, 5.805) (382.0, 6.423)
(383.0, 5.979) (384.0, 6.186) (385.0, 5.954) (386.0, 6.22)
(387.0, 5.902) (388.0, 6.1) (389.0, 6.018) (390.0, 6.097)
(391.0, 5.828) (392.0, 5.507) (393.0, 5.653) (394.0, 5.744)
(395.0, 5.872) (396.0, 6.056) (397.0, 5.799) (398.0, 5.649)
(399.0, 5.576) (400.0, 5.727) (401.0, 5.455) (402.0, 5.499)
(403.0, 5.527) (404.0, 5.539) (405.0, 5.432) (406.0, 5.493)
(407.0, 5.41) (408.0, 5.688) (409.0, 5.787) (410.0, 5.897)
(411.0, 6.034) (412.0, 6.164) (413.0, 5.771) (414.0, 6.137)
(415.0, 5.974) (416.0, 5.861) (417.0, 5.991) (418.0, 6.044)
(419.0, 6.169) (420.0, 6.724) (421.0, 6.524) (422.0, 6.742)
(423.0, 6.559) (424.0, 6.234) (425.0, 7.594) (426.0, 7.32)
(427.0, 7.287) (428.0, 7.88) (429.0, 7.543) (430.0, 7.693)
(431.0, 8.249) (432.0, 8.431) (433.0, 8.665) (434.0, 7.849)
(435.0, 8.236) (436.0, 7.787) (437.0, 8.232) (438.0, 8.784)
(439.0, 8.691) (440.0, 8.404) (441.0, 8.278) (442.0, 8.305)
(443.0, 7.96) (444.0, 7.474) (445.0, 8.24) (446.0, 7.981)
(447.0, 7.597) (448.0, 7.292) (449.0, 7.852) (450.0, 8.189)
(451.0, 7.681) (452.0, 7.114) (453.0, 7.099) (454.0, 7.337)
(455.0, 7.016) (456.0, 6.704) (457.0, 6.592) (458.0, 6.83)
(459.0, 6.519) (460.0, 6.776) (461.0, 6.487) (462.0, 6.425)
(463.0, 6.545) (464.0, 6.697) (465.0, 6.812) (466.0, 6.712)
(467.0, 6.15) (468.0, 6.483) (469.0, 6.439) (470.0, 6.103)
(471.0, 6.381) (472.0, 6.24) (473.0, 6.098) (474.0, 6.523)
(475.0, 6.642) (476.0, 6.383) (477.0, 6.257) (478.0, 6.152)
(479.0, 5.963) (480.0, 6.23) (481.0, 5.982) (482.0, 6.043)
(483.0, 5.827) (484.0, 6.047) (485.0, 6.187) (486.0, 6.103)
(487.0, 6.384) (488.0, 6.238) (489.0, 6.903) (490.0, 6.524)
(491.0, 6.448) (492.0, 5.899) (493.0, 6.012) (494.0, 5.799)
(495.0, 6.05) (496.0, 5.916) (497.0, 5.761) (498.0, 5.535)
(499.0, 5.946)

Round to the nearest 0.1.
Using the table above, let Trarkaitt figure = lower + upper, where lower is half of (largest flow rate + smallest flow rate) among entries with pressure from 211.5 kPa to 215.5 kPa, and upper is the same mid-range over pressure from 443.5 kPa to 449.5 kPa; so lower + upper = 14.6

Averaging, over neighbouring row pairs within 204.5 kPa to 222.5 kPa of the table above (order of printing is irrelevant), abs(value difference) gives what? 0.26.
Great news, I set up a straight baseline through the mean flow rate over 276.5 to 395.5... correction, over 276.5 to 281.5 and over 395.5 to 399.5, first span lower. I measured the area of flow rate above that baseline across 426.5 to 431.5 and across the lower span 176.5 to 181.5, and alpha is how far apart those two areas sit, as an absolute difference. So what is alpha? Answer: 13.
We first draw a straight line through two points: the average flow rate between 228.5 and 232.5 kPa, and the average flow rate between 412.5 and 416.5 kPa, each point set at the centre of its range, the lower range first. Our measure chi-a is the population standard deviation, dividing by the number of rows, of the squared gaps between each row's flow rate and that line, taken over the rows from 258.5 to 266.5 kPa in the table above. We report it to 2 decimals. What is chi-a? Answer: 0.30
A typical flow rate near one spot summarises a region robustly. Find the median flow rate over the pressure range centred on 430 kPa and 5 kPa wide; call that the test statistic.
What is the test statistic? 7.9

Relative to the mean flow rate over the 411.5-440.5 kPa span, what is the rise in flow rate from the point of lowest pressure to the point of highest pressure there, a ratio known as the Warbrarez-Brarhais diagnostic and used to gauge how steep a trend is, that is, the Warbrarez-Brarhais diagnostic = 0.31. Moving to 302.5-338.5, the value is -0.21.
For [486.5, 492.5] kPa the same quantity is -0.08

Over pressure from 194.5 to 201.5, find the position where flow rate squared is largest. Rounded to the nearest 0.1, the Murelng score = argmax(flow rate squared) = 200.0 kPa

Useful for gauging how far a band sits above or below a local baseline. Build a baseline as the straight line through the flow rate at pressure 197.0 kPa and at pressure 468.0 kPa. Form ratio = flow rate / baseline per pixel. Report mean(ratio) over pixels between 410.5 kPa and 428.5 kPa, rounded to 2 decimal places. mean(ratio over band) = 1.00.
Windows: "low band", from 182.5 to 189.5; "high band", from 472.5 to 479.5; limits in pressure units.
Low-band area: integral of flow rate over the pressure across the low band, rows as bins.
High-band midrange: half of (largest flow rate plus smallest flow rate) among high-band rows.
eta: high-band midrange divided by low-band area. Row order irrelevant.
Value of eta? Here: 0.135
